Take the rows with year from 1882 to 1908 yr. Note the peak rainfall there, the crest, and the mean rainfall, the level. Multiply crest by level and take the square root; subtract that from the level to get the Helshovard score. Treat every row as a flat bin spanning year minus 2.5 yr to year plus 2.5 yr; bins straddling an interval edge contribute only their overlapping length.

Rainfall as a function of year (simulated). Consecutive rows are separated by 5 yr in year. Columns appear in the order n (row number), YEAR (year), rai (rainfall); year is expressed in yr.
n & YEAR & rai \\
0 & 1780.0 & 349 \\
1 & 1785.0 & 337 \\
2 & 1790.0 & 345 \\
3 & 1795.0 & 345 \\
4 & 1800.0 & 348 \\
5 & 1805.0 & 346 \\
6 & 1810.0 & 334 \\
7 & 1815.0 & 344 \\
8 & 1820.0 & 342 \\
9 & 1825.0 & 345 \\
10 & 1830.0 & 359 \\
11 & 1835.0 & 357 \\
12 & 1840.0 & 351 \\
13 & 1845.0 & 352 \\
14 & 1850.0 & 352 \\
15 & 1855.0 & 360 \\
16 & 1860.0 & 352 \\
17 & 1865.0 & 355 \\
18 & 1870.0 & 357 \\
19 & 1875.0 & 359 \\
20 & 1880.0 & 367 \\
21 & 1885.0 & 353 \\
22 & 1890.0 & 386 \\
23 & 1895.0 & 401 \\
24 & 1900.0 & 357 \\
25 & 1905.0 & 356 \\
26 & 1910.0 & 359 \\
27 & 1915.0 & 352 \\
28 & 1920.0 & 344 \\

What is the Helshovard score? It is -15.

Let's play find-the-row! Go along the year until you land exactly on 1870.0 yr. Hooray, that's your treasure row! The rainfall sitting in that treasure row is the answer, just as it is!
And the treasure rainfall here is 357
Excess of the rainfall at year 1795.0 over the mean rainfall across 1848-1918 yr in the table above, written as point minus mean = -17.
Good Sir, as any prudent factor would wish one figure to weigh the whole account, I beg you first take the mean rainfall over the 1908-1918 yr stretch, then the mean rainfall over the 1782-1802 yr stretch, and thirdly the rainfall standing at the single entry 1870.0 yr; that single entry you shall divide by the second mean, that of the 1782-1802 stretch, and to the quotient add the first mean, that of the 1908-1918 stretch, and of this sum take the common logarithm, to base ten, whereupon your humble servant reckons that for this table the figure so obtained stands 2.55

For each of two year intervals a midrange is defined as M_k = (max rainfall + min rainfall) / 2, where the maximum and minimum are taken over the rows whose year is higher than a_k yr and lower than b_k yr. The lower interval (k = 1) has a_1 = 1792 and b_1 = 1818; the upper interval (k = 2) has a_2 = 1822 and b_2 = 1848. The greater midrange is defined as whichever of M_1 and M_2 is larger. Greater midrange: 352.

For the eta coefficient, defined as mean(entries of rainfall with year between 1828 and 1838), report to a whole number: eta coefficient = 358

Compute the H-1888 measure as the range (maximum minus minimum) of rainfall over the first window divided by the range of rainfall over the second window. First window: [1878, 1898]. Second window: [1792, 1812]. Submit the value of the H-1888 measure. 3.4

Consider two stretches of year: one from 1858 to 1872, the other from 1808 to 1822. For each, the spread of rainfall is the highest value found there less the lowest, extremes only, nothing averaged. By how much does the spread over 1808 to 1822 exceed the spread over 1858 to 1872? 5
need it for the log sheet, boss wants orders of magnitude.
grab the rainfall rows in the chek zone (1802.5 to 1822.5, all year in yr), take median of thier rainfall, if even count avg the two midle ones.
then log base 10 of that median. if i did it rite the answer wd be 2.54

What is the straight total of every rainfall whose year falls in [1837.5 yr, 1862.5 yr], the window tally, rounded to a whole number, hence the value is 1767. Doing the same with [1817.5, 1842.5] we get 1754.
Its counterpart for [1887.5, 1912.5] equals 1859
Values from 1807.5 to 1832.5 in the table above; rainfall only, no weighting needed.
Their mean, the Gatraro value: 345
